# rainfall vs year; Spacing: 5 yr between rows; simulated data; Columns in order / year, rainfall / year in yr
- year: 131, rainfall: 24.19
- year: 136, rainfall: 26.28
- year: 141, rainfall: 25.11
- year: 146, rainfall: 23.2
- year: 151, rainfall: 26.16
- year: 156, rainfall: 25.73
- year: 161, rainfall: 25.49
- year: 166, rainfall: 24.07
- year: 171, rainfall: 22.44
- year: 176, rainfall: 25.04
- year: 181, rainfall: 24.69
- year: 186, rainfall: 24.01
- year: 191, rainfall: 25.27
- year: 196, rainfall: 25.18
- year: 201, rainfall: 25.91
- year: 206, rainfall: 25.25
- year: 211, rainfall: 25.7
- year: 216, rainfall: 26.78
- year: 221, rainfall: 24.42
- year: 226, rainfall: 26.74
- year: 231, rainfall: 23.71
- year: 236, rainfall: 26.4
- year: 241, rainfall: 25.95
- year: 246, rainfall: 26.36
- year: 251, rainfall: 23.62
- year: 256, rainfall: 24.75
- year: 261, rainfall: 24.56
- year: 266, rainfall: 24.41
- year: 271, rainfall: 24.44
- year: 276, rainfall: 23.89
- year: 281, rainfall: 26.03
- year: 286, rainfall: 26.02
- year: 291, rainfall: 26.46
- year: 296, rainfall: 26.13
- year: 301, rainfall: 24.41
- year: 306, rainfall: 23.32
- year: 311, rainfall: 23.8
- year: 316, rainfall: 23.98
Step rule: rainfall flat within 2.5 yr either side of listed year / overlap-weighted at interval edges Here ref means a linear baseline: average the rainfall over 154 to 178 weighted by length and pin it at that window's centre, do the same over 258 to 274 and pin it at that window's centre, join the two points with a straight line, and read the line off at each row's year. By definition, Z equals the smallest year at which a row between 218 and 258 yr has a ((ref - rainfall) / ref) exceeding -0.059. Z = 221 yr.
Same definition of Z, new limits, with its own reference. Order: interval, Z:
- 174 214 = 176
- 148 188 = 156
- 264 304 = 266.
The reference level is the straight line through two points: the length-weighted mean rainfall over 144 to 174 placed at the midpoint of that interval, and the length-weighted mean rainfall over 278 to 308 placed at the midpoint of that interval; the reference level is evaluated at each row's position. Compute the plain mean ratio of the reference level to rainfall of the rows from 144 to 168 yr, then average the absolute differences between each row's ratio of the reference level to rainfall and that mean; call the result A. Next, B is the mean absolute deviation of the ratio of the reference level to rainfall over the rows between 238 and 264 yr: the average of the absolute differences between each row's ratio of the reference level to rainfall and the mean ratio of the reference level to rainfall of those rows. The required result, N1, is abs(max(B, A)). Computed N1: 0.0418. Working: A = 0.0418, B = 0.037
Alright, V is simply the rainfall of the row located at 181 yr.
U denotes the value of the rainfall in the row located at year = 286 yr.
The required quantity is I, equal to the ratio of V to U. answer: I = 0.95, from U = 26.02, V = 24.69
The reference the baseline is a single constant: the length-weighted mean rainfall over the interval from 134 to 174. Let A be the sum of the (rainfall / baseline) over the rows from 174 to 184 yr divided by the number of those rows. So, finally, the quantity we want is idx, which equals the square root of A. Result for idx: 1.00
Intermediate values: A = 1.00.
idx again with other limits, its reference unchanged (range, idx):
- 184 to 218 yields 1.01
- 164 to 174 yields 0.97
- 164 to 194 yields 0.99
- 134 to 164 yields 1.01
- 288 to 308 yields 1.01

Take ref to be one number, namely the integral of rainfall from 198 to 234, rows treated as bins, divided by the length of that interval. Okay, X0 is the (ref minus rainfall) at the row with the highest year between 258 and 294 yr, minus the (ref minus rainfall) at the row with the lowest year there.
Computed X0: -1.9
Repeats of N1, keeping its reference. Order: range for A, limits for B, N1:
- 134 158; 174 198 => 0.0357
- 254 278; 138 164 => 0.0313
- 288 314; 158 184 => 0.0495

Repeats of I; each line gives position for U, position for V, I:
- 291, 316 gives 0.91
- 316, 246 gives 1.10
